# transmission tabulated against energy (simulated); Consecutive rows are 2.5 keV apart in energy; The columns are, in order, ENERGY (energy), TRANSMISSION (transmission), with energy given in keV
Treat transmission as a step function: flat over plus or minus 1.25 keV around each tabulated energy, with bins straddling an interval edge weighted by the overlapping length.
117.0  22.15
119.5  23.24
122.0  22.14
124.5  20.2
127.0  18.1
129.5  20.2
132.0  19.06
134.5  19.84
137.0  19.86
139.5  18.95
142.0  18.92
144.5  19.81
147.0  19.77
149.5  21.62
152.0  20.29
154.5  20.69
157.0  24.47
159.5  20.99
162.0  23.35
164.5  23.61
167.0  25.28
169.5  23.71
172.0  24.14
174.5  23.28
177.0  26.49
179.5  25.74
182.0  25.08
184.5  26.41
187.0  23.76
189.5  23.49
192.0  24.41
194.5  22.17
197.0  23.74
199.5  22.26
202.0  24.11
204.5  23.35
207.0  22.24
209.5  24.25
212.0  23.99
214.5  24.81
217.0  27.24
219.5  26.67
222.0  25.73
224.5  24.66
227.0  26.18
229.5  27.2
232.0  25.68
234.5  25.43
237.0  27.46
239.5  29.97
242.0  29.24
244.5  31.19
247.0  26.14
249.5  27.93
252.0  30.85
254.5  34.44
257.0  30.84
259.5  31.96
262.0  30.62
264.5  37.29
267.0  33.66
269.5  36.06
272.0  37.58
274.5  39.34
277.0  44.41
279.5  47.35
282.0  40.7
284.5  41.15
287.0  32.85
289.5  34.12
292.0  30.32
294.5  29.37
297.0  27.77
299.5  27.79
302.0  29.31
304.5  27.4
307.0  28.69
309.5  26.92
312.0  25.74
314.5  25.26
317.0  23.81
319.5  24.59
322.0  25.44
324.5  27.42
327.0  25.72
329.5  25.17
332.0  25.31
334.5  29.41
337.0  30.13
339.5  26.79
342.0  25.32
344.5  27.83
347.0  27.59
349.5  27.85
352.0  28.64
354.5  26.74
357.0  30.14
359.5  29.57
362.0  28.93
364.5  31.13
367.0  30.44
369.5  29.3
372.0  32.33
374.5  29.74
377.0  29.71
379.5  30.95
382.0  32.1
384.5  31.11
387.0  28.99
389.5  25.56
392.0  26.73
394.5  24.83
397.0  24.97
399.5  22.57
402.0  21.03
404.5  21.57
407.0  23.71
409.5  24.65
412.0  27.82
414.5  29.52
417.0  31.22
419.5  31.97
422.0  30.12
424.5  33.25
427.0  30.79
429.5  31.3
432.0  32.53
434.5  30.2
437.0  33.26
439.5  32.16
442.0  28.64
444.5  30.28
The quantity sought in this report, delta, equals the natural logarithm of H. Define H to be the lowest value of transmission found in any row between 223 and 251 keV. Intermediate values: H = 24.66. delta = 3.21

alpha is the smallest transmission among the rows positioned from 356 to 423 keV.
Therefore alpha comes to 21.03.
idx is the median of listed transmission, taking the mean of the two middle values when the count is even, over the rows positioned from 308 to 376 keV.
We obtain 27.6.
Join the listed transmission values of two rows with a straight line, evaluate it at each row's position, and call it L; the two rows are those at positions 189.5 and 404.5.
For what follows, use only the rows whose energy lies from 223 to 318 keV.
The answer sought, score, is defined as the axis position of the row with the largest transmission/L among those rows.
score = 279.5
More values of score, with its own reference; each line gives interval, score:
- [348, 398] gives 372.0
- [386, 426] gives 424.5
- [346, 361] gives 357.0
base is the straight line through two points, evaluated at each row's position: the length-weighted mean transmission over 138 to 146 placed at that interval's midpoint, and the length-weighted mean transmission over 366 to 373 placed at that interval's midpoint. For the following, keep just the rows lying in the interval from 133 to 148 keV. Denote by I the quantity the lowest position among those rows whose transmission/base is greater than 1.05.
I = 134.5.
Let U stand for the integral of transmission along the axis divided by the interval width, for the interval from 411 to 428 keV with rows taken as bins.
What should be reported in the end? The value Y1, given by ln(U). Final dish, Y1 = 3.42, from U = 31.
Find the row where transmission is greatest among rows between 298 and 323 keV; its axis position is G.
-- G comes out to 302.0 keV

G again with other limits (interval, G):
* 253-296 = 279.5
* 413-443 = 437.0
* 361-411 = 372.0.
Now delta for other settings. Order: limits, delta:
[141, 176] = 2.94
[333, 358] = 3.23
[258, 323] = 3.17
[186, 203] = 3.10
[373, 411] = 3.05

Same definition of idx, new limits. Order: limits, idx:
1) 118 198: 22.7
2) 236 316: 30.7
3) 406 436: 30.5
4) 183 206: 23.7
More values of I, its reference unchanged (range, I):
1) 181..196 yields 182.0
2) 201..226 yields 202.0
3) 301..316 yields 302.0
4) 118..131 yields 119.5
